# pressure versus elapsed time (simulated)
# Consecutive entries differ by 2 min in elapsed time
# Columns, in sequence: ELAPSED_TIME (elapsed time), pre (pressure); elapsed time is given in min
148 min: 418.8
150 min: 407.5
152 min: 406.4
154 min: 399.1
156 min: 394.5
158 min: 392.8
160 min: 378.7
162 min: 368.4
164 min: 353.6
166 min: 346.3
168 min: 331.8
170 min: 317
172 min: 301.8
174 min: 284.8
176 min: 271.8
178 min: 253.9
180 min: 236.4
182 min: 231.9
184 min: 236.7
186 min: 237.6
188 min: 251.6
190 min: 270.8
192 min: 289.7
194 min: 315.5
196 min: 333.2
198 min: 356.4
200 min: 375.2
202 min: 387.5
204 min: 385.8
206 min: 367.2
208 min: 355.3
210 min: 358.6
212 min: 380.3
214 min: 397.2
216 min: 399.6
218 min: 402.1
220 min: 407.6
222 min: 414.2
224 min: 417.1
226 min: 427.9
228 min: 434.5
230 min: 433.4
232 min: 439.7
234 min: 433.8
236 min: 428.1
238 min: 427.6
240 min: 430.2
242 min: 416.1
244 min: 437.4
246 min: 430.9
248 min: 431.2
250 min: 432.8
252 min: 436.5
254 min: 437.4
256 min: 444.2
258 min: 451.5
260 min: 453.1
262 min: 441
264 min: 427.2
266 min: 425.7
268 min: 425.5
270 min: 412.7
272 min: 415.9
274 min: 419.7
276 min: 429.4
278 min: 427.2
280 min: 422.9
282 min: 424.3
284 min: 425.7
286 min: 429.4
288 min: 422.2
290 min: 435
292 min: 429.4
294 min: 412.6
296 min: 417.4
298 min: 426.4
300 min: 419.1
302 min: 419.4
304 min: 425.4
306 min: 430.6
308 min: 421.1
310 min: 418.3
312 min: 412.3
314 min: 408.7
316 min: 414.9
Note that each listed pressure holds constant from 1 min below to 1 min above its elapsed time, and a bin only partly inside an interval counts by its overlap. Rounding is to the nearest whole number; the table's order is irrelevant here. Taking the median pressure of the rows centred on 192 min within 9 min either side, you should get 290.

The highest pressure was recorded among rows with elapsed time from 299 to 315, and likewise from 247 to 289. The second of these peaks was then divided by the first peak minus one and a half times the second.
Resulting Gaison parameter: -1.8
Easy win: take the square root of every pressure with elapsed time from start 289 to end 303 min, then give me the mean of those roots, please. 20.6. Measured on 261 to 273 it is 20.6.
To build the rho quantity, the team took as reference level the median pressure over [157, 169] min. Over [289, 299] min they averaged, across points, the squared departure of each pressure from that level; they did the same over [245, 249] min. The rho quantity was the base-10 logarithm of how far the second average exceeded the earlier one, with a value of 2.9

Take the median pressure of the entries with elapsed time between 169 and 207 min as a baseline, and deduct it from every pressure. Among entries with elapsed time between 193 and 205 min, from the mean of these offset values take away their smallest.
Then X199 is 43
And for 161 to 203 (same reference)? 71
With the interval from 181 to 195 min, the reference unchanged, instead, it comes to 30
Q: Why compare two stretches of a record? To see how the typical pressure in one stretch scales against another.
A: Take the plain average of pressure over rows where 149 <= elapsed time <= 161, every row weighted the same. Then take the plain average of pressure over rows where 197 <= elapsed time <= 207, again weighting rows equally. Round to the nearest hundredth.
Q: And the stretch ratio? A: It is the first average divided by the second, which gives 1.06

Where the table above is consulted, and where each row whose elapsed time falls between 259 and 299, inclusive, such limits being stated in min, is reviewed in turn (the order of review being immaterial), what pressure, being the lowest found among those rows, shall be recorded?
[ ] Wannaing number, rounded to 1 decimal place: 412.6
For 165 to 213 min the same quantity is 231.9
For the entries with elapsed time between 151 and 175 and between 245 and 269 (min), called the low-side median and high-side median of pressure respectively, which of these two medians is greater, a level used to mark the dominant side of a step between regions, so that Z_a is 435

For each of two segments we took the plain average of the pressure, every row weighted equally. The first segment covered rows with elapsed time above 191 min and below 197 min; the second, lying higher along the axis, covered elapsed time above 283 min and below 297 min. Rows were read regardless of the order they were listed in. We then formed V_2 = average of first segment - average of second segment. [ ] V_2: -112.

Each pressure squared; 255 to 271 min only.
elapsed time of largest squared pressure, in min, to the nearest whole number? 260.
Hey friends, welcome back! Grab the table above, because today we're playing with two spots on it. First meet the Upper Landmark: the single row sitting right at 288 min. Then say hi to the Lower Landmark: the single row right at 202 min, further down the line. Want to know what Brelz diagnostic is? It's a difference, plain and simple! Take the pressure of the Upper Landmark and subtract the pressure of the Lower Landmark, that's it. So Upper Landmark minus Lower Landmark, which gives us 35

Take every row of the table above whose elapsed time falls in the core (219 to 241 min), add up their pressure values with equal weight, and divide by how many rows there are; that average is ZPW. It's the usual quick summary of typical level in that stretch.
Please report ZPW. 427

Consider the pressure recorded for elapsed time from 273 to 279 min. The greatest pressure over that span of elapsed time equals 429.4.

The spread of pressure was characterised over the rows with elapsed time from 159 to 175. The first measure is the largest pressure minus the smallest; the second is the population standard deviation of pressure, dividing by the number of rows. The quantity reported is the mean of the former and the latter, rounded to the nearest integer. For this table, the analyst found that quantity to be 62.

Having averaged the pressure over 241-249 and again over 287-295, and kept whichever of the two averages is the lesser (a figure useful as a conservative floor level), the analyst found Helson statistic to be 425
